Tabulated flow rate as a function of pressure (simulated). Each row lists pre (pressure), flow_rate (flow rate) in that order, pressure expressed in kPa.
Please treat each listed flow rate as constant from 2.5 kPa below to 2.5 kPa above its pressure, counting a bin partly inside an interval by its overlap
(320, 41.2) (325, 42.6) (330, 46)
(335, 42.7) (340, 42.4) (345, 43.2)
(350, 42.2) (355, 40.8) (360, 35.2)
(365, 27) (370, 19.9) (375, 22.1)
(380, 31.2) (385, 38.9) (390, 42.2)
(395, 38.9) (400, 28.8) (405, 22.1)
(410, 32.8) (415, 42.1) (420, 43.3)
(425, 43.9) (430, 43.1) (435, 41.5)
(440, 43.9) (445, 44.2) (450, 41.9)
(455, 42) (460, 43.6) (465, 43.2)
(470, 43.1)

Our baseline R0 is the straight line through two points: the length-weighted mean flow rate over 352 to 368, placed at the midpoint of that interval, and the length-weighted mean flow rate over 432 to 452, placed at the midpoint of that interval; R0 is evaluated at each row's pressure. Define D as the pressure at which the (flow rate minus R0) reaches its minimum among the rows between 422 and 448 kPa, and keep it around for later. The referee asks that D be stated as 435 kPa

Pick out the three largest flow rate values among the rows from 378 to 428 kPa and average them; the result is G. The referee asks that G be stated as 43.1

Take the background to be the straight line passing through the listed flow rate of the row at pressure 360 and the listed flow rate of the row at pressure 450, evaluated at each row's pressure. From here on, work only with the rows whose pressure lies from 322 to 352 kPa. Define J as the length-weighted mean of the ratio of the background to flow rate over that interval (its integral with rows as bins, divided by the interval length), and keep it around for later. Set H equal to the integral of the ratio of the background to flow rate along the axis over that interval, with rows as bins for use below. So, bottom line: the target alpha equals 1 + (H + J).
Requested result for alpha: 25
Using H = 23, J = 0.78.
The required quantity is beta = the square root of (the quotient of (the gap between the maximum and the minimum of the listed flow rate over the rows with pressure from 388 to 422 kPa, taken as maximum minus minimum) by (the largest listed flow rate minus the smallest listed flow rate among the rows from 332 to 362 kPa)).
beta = 1.6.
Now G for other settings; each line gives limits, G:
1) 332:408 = 42.8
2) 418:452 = 44.0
